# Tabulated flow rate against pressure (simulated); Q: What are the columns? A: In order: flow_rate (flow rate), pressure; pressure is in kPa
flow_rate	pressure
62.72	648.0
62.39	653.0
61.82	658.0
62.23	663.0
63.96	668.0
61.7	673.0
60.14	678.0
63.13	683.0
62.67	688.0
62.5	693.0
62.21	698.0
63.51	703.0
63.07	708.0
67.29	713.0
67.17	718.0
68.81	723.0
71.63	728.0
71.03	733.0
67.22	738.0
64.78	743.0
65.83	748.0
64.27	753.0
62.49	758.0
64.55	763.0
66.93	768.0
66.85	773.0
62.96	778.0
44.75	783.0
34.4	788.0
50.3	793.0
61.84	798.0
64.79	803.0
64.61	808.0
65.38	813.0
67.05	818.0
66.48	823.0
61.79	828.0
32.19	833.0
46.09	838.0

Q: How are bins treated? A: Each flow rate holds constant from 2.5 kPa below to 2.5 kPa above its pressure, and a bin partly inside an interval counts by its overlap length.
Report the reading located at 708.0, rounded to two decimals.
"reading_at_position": 63.07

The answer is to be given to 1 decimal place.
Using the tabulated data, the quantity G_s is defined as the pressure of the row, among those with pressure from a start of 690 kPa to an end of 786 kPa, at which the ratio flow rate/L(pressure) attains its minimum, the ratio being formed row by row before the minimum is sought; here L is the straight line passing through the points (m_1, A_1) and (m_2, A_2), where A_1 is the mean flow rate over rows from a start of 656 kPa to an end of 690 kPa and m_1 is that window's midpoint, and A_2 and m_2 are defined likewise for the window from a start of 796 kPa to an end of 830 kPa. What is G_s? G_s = 783.0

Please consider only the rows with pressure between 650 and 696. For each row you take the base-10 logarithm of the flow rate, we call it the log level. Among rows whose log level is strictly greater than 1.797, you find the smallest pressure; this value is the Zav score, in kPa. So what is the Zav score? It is 668.0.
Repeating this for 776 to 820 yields 778.0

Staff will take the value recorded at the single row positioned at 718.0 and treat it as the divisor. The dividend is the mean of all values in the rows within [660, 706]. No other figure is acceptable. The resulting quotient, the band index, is 0.93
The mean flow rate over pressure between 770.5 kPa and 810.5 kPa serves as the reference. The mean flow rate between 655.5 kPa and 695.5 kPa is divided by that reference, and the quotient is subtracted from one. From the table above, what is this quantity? -0.11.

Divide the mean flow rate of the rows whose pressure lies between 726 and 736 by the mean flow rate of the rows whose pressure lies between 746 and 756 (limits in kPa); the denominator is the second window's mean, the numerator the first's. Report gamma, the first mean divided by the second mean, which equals 1.10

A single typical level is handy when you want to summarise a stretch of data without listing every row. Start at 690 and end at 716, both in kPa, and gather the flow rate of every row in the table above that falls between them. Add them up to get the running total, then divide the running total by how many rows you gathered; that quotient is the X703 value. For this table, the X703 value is 64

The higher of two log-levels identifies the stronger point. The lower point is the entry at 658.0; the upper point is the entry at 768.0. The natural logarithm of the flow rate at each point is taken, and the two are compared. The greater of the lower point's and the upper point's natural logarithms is 4.20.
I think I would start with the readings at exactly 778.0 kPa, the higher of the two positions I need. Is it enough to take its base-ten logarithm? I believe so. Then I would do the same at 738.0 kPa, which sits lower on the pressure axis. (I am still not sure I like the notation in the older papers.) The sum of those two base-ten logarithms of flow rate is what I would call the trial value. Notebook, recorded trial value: 3.63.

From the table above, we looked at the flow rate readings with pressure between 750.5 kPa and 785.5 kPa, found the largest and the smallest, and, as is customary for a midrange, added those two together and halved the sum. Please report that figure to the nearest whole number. 56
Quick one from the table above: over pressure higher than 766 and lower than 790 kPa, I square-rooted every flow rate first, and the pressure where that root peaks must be 768.0 kPa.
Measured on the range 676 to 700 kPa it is 683.0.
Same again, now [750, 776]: 768.0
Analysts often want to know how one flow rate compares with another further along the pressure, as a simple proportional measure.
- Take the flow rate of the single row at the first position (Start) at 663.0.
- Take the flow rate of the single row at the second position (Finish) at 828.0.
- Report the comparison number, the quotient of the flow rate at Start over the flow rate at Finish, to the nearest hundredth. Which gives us 1.01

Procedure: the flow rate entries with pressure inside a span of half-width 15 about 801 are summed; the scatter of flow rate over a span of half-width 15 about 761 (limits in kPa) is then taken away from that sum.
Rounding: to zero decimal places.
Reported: 340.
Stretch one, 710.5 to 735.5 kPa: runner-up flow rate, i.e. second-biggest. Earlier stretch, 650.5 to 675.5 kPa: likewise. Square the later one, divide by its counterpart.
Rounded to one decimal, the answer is 80.9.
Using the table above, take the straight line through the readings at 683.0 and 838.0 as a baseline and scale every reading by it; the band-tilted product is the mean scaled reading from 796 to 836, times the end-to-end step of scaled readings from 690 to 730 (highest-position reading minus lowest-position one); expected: 0.28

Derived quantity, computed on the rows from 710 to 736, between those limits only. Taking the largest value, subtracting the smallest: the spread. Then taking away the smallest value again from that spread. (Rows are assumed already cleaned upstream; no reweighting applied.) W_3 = -63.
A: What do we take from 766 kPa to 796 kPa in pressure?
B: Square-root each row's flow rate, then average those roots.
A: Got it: 7.32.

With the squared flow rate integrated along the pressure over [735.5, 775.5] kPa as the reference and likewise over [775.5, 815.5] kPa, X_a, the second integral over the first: 0.76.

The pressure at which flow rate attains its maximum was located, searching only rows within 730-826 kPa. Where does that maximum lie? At 733.0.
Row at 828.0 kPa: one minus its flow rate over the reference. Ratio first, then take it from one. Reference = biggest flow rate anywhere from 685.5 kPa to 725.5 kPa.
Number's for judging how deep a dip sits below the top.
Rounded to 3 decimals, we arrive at 0.102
